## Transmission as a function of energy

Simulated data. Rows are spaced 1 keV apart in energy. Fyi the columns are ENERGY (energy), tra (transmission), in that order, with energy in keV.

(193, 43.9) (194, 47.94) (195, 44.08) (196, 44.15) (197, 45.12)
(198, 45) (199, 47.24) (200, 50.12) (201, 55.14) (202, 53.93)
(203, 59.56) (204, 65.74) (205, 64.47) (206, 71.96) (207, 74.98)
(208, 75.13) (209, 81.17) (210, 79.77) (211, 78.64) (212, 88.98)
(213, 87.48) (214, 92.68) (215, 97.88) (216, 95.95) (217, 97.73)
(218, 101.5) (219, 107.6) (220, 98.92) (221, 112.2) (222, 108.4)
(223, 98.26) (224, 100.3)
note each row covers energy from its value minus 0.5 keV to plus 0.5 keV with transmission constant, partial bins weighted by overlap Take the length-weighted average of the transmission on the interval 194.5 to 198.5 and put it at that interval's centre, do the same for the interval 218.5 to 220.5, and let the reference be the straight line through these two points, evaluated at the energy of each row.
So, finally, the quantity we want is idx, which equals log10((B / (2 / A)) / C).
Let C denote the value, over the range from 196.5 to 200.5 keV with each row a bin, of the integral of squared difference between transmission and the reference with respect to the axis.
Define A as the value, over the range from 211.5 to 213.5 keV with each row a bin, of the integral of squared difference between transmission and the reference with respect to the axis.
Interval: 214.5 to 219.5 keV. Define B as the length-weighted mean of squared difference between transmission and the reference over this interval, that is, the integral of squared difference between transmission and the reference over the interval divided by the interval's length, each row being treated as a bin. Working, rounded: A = 24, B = 15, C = 38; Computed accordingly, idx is 0.7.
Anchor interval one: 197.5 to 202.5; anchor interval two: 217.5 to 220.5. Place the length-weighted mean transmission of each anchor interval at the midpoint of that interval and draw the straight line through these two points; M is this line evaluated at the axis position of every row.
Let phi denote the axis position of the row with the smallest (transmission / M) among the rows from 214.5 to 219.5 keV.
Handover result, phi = 217 keV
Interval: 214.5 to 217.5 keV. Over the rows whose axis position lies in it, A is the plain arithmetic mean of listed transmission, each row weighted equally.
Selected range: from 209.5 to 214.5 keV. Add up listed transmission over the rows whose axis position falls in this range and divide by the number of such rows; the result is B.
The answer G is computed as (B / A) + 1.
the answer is 1.9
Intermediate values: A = 97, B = 86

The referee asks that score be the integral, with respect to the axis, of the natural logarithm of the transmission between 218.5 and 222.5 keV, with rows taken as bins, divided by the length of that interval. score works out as 4.7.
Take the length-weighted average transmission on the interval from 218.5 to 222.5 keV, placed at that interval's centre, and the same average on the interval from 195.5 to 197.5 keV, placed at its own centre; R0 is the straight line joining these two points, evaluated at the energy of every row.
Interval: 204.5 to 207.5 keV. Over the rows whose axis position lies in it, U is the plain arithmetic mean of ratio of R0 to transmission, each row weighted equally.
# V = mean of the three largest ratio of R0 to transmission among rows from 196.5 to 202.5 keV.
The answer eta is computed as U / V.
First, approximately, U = 0.98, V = 1.08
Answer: 0.91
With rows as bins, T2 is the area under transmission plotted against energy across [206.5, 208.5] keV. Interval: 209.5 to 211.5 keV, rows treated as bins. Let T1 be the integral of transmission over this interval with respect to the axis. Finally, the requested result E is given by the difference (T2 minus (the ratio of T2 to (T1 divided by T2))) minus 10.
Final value -2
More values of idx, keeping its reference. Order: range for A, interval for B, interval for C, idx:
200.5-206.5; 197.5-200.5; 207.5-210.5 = 1.0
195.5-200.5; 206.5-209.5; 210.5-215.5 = 0.5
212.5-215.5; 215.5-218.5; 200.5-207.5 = 0.1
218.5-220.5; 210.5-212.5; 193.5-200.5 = 0.5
